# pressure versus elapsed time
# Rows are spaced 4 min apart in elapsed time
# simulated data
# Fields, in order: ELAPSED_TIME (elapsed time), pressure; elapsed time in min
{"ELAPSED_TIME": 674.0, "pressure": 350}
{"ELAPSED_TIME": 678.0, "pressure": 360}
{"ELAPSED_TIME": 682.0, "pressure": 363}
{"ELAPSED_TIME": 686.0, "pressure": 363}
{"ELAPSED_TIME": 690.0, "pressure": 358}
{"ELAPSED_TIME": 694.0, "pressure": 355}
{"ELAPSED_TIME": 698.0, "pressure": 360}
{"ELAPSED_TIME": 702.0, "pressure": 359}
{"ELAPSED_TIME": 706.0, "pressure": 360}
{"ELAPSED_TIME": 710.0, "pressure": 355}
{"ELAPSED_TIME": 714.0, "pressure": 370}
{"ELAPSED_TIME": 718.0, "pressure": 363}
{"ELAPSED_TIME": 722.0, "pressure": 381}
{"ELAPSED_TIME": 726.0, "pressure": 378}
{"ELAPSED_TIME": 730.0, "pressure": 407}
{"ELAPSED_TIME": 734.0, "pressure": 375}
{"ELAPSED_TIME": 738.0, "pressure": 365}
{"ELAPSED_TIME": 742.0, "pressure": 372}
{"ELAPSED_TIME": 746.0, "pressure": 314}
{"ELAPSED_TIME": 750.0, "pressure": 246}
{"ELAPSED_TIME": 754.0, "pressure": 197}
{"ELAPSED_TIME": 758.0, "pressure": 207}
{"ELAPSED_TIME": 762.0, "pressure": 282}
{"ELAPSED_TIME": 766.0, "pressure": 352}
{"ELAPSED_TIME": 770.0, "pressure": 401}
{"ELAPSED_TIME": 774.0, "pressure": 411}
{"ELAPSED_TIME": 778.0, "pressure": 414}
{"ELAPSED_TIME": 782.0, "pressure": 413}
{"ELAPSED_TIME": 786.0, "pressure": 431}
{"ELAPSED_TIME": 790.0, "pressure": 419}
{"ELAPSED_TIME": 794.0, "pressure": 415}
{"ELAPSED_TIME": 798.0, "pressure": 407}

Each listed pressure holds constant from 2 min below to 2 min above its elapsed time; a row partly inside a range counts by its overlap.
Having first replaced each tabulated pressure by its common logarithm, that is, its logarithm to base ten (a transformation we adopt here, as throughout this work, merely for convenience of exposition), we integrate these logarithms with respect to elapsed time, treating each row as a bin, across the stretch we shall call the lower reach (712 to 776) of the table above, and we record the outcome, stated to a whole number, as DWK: 161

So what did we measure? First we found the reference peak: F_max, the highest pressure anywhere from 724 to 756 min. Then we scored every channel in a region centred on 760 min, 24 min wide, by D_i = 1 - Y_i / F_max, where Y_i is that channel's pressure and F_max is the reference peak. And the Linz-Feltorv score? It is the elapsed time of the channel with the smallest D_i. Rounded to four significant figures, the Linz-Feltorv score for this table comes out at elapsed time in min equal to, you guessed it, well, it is 770.0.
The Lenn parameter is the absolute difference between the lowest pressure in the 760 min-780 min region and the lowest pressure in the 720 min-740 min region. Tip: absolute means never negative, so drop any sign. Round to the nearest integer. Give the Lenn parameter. 83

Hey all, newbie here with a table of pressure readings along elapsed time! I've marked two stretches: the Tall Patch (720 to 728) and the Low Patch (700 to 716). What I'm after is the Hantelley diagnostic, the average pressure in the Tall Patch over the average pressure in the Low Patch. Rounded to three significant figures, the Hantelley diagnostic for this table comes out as 1.05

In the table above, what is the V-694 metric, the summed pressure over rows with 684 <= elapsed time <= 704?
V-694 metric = 1795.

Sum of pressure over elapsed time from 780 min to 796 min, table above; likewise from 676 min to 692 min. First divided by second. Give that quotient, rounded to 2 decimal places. 1.16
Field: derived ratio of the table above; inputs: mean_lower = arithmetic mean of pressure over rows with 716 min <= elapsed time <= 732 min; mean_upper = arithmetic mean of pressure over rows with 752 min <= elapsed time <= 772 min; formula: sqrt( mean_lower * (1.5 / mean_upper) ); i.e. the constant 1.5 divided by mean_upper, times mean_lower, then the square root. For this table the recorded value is 1.41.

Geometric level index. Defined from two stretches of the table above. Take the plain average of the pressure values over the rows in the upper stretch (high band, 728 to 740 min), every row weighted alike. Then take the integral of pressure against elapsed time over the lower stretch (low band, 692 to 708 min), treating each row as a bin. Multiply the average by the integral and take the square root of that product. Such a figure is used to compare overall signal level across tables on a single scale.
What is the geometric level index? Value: 1481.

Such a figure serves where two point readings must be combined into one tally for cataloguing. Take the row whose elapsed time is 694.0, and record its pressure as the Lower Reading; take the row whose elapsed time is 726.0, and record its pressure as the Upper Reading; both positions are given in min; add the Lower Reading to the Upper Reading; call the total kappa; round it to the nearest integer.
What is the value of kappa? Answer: 733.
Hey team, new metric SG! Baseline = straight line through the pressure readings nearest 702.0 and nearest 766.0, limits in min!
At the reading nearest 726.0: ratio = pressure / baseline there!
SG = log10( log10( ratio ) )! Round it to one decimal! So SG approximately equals -1.6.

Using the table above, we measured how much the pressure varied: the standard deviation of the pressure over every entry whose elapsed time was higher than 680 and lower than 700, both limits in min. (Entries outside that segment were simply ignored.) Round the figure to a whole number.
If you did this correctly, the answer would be 3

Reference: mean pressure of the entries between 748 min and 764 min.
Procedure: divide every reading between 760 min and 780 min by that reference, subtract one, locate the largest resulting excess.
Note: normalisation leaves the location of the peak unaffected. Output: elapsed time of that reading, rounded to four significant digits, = 778.0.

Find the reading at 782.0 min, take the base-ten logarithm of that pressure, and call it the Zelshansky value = 2.62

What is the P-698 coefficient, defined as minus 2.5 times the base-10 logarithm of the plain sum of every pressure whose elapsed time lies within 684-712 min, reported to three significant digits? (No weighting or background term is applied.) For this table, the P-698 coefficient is -8.50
